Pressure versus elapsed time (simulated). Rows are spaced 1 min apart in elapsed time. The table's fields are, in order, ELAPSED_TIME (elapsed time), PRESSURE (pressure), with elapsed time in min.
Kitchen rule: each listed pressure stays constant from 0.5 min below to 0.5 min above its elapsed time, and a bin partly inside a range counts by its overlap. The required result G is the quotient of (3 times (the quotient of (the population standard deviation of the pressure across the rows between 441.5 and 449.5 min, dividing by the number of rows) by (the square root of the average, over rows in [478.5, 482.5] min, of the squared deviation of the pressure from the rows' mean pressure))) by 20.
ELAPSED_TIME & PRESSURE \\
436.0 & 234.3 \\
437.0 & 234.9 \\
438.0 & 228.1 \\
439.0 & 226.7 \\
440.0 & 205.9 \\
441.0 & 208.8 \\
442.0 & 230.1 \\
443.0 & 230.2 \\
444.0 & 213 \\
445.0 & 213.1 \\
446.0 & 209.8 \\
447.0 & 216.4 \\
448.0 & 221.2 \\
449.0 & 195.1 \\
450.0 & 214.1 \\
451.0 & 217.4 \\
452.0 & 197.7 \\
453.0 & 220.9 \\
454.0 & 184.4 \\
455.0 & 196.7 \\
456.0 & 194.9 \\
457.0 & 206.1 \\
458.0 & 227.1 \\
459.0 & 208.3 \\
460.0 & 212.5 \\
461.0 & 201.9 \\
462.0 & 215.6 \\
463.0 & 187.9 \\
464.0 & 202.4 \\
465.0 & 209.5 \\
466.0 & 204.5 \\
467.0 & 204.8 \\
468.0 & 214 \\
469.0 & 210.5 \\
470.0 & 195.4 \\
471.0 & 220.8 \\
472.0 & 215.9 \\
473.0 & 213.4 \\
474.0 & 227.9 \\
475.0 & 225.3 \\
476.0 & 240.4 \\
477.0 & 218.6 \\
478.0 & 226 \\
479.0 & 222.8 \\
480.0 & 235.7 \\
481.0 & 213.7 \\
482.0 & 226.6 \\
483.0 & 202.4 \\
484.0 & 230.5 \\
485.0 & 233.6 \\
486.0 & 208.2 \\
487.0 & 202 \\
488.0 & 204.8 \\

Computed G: 0.20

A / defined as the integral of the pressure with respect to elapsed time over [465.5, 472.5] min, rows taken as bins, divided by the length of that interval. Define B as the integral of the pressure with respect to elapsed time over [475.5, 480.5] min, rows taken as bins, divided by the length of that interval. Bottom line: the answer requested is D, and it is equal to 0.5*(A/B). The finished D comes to 0.46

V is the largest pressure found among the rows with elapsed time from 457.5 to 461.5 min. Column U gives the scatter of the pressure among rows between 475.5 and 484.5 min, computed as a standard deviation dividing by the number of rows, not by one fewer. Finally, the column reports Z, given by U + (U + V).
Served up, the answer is 249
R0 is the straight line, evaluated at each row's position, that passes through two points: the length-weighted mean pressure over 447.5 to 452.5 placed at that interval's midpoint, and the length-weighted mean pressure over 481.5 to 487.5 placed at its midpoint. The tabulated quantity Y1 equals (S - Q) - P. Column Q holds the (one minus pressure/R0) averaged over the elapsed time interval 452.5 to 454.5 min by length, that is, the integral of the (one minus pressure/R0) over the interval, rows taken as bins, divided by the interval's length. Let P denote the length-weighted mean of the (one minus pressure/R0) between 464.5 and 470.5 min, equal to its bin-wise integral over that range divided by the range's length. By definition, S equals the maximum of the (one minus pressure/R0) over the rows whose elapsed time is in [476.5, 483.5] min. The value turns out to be 0.00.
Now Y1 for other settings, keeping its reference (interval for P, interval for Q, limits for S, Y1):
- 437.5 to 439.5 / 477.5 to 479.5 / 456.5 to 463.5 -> 0.26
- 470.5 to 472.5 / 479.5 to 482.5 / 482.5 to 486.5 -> 0.13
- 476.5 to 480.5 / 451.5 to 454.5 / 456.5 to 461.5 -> 0.05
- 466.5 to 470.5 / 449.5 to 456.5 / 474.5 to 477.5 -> -0.08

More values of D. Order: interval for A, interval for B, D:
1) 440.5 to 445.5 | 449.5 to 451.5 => 0.51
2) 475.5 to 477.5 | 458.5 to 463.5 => 0.56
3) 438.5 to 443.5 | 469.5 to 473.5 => 0.52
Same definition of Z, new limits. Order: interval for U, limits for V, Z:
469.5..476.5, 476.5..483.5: 262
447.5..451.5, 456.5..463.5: 247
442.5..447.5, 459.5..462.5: 230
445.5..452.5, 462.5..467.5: 228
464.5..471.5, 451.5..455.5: 236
